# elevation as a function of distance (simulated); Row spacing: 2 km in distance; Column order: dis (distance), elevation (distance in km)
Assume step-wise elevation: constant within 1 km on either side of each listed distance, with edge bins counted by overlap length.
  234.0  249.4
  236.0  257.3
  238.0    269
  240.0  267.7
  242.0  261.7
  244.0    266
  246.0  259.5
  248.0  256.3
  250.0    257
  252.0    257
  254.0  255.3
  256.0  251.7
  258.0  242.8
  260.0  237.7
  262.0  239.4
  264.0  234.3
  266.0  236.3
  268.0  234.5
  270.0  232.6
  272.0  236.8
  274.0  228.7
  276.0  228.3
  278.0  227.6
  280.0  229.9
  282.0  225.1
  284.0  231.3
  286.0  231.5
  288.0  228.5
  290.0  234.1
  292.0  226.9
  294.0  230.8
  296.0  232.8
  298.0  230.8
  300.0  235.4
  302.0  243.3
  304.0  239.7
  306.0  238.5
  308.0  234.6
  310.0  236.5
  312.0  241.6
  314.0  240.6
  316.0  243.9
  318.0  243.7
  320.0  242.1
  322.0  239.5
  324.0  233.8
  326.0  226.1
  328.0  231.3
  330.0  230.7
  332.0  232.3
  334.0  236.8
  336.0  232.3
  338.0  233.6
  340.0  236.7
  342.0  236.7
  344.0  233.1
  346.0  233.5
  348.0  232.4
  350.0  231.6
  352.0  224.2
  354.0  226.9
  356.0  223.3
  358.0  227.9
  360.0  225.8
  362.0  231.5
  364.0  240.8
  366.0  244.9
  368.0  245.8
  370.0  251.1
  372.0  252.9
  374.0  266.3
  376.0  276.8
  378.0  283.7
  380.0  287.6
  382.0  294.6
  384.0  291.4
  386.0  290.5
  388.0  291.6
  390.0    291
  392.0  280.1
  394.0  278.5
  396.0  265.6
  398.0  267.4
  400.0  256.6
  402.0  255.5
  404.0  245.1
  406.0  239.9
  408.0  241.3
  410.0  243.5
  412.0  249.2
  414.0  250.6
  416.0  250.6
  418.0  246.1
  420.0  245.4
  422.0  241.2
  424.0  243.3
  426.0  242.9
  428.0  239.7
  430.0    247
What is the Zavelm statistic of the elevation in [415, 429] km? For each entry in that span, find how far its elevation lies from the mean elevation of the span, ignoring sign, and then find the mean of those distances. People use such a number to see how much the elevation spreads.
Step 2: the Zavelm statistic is 2.7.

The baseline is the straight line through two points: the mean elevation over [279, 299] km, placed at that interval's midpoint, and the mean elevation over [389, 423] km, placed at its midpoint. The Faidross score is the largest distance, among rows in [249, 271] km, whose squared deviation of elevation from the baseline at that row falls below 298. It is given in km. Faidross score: 270.0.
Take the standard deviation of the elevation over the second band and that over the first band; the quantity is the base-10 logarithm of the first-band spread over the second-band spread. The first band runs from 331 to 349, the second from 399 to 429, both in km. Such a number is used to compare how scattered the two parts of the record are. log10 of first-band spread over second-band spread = -0.4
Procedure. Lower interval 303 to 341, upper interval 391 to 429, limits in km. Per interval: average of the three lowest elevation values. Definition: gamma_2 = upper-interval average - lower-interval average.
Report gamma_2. 11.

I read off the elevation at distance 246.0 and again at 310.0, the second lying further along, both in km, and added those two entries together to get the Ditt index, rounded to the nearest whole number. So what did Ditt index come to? 496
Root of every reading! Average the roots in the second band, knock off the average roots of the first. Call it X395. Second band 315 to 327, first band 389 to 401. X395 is -1.1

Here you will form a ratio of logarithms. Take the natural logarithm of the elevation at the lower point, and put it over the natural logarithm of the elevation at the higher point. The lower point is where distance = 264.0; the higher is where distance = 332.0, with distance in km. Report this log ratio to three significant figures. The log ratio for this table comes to 1.00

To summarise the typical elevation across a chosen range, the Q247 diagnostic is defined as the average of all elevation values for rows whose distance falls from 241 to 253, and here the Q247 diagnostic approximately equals 260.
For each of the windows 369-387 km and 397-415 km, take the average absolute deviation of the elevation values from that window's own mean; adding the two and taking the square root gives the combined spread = 4.5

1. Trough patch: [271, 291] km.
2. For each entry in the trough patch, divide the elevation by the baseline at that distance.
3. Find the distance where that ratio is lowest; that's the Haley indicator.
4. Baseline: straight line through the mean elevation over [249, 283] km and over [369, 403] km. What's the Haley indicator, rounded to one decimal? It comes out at 282.0 km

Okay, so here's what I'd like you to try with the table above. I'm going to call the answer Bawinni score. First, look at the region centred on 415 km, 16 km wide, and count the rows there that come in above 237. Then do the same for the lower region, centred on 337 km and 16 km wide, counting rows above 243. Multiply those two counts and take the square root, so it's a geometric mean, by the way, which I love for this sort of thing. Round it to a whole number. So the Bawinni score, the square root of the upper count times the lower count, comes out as 0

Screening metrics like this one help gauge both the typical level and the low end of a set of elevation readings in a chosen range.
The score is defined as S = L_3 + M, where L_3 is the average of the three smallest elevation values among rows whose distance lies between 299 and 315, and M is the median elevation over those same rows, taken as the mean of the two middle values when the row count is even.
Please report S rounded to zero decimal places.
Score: 475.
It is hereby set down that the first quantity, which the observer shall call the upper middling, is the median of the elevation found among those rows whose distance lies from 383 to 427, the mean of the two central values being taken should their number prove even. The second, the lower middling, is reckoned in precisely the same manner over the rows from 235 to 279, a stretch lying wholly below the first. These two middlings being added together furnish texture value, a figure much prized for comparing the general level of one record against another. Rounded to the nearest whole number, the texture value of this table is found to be 498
